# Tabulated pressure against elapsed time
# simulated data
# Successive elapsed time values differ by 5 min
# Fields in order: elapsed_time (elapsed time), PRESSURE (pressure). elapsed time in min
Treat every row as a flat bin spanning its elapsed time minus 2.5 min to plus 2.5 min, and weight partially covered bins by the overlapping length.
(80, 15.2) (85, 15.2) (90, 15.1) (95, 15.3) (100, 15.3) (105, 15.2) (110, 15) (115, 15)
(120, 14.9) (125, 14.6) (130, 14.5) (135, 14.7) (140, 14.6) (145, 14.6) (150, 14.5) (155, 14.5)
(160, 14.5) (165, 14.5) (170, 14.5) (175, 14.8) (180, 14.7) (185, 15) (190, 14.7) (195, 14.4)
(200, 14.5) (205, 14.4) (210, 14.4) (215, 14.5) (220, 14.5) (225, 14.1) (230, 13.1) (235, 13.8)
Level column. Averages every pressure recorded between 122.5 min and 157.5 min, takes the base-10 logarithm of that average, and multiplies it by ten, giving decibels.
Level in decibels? 11.6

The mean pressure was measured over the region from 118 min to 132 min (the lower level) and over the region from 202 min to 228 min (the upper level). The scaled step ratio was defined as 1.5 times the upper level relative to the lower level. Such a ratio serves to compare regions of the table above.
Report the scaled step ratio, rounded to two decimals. 1.47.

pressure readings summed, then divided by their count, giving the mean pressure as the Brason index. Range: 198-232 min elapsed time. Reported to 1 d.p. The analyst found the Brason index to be 14.2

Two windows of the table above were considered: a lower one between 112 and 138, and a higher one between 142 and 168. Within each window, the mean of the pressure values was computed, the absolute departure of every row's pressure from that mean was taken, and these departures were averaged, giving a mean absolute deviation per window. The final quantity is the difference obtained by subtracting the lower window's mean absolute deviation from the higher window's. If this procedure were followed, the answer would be -0.14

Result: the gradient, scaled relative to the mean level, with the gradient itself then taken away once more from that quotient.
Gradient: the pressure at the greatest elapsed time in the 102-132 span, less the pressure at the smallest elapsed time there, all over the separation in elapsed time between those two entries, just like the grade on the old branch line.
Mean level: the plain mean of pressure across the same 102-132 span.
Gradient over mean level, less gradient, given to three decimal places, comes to 0.026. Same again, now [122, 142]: 0.000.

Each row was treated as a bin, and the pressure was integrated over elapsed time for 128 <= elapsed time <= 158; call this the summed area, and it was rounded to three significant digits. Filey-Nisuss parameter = 437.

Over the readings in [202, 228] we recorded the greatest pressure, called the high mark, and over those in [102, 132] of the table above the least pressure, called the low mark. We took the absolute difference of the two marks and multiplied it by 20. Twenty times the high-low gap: 0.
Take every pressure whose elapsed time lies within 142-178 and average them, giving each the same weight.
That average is 14.6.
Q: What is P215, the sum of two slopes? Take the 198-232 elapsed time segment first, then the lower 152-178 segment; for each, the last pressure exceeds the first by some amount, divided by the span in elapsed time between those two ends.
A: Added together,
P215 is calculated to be -0.032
